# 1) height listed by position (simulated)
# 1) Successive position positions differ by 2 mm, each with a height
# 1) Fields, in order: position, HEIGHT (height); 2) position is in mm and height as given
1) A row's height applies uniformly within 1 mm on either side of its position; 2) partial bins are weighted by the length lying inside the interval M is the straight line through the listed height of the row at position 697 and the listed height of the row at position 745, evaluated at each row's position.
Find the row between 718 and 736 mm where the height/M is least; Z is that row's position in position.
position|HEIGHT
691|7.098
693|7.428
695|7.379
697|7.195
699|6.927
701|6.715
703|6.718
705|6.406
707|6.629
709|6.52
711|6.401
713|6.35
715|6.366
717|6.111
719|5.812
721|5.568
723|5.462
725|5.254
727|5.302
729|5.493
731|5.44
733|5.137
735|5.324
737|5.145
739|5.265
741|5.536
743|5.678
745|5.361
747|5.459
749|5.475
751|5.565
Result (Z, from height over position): 725 mm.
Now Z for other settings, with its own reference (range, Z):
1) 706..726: 725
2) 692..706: 705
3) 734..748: 737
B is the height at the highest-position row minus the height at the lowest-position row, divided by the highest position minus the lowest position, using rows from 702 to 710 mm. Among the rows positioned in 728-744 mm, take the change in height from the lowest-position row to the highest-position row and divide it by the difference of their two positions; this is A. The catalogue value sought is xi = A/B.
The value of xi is -0.4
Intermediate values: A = 0.013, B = -0.033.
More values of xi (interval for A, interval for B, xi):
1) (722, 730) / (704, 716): -1.3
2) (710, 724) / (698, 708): 2.1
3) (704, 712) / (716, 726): 0.0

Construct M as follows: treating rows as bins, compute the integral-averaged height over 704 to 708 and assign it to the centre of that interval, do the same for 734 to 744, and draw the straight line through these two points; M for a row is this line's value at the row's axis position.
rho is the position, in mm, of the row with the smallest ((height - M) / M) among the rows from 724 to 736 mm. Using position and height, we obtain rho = 725 mm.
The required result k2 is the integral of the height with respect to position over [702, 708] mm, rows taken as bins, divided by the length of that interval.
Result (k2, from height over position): 6.58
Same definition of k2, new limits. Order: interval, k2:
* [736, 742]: 5.32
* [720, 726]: 5.43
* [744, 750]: 5.43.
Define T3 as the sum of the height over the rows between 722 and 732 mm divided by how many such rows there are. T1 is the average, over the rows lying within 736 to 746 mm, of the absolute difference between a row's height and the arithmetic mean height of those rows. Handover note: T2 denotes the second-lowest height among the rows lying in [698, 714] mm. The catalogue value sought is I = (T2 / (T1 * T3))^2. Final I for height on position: 50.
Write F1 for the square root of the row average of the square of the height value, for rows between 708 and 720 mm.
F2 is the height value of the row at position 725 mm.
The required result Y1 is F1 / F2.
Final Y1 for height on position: 1.19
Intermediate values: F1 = 6.3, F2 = 5.254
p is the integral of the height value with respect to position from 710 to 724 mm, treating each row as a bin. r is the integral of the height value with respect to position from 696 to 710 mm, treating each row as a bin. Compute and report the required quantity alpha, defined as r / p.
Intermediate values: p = 84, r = 94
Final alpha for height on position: 1.12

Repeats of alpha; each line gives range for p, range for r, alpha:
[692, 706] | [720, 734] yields 0.77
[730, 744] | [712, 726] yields 1.09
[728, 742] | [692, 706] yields 1.31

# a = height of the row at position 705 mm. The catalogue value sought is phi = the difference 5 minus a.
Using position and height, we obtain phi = -1.4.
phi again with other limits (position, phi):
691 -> -2.1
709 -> -1.5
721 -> -0.6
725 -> -0.3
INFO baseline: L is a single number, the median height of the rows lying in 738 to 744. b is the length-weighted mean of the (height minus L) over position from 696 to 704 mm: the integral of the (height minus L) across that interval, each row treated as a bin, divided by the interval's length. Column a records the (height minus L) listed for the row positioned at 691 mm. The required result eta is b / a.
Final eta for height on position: 0.9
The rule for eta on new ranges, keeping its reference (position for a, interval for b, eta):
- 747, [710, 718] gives -10.0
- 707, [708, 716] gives 0.8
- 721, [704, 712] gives 29.8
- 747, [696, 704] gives -17.6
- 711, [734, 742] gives -0.3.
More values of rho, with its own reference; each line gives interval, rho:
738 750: 739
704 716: 705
